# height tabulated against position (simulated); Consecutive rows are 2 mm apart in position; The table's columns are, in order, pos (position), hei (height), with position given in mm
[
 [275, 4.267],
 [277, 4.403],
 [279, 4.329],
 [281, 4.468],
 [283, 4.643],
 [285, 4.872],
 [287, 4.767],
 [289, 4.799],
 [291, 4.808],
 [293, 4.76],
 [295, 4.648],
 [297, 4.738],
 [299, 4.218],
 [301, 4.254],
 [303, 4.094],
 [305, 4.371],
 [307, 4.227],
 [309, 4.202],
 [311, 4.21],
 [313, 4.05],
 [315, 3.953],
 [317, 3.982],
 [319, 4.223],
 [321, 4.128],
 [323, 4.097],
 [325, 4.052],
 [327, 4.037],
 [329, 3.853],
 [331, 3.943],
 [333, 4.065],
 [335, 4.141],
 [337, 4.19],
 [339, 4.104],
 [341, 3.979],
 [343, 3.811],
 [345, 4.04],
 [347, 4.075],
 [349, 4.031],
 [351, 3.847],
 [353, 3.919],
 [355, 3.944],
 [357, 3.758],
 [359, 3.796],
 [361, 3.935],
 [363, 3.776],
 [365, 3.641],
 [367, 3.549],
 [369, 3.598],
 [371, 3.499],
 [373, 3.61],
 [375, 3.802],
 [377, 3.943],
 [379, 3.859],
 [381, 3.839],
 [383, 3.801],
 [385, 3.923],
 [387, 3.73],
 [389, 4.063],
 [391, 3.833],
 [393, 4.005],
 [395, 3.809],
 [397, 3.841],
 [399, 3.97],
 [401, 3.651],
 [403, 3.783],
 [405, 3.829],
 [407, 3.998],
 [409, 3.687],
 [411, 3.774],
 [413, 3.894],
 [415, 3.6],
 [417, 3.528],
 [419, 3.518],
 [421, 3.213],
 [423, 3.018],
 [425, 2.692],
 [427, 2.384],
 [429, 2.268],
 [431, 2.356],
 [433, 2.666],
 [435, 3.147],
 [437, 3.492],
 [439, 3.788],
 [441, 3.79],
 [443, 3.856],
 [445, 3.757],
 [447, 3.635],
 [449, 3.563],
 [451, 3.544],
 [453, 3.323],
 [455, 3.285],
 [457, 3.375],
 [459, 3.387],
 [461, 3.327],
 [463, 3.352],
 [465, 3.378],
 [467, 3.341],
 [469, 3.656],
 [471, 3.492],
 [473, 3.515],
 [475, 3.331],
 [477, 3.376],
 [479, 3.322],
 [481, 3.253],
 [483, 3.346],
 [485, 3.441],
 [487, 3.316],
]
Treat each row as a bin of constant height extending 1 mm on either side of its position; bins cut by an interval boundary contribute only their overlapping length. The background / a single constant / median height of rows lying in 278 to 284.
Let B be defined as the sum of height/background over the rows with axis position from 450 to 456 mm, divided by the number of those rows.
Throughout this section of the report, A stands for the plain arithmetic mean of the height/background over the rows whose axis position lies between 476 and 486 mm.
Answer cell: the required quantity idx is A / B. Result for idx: 0.99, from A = 0.75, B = 0.76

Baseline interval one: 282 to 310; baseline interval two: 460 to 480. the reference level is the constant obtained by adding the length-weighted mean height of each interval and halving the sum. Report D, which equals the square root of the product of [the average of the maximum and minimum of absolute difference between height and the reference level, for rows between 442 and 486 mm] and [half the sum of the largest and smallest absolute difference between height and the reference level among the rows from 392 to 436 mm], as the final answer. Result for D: 0.6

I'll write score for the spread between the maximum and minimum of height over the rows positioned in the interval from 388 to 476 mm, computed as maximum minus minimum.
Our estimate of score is 1.8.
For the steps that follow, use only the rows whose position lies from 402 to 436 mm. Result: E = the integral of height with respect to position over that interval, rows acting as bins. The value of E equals 111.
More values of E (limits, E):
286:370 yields 345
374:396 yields 85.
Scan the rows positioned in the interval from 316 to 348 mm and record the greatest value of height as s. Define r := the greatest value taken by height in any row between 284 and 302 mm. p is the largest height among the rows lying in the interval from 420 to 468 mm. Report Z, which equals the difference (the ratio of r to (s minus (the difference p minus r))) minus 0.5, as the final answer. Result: 0.43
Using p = 3.856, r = 4.872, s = 4.223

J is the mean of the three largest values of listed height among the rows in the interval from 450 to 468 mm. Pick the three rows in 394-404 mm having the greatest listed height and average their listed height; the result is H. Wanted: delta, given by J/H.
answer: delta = 0.89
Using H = 3.87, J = 3.4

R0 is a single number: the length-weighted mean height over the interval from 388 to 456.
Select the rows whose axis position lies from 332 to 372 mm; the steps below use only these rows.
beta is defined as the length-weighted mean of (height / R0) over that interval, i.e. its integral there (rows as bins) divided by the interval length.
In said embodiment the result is 1.11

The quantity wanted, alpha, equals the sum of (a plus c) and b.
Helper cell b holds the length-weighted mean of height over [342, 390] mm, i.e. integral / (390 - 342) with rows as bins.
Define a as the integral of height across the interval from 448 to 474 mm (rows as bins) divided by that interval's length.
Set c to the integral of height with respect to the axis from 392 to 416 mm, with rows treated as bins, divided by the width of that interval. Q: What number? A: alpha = 11.1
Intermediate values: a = 3.43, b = 3.8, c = 3.8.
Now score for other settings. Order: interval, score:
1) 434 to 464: 0.7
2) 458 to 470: 0.3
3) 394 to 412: 0.3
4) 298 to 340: 0.5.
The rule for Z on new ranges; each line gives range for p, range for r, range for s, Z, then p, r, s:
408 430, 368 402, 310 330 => 0.43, 3.894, 4.063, 4.223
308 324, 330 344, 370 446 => 0.54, 4.223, 4.19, 4.063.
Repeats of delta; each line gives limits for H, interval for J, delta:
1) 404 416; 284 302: 1.24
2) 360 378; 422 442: 0.95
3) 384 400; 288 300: 1.19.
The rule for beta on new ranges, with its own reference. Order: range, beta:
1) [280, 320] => 1.27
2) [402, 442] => 0.95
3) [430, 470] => 0.98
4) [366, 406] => 1.09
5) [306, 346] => 1.17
